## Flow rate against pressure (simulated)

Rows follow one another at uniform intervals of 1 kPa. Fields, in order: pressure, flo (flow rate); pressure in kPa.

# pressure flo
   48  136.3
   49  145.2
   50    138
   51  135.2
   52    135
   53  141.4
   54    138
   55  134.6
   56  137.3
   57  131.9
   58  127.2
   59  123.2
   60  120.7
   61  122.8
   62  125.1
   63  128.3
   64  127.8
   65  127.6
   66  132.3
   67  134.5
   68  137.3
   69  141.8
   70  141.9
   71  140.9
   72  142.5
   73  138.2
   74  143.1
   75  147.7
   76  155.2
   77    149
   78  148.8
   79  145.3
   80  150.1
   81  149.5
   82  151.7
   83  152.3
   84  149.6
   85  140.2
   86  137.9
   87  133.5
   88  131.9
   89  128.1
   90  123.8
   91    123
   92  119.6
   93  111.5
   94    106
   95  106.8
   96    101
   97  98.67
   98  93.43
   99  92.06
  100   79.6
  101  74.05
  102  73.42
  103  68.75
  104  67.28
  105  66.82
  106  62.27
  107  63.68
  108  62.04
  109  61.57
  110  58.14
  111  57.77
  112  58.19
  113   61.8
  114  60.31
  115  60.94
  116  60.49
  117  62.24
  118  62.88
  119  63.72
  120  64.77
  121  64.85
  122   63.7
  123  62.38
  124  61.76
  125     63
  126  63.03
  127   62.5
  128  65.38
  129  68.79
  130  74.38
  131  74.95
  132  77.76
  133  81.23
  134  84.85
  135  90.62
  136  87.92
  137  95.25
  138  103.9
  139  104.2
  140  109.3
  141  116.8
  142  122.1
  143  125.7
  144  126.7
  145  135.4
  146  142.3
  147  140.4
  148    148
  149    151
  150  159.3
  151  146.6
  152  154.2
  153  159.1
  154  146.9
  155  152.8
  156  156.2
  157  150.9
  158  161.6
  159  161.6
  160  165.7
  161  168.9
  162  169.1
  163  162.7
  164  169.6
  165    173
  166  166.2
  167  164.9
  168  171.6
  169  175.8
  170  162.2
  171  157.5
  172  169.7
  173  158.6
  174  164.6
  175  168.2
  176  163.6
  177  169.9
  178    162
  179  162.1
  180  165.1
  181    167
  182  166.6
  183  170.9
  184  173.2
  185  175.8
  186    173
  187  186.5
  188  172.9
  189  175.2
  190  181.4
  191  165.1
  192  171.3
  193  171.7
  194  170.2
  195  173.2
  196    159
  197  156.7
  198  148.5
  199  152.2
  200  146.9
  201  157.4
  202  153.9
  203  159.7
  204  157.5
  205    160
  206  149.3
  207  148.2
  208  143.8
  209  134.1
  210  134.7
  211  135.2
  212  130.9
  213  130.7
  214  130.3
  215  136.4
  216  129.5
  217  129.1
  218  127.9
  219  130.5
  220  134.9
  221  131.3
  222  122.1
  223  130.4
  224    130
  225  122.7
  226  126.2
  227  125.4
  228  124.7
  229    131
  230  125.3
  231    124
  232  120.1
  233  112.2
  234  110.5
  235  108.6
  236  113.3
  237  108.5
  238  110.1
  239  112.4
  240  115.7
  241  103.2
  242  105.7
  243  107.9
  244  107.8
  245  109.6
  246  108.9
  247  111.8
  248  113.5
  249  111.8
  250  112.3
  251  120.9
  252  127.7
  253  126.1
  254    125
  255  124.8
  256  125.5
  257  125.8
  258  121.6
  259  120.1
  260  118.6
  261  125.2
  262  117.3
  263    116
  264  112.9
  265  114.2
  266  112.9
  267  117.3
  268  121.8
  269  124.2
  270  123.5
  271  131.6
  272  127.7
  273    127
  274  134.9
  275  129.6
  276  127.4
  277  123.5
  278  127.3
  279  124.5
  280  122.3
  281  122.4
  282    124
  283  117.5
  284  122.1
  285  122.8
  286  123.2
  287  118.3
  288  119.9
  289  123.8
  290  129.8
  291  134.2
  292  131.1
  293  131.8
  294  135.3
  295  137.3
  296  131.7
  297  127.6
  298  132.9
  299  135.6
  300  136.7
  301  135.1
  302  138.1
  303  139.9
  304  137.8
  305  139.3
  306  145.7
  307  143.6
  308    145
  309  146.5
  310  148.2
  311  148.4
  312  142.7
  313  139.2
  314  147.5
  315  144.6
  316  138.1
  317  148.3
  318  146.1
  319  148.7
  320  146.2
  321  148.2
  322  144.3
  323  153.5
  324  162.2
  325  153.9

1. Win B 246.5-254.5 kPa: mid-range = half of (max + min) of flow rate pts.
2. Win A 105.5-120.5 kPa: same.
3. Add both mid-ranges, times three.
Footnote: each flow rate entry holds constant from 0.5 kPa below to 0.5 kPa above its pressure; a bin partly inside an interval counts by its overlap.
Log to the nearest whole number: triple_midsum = 543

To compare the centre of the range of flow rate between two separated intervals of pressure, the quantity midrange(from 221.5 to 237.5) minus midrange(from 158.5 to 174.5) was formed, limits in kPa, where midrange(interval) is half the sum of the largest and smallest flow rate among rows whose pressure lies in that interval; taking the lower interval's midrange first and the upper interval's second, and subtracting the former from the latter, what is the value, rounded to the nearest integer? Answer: -47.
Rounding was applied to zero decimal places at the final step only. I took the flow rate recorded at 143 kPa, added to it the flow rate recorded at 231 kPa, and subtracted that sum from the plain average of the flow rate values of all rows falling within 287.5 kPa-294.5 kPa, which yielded -120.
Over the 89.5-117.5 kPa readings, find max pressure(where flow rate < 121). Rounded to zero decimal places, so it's 117 kPa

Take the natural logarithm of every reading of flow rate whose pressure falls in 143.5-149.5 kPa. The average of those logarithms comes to 4.94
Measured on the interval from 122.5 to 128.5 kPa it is 4.14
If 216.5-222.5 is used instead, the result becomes 4.86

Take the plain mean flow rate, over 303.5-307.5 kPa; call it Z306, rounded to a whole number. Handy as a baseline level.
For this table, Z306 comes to 142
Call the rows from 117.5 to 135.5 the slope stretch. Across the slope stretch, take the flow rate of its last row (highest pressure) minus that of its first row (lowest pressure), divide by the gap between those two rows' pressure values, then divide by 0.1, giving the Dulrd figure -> 16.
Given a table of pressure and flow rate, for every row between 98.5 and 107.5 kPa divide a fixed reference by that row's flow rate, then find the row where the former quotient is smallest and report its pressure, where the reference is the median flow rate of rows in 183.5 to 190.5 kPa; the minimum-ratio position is 99 kPa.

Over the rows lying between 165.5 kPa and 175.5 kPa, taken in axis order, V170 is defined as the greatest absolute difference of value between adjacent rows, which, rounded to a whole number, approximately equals 14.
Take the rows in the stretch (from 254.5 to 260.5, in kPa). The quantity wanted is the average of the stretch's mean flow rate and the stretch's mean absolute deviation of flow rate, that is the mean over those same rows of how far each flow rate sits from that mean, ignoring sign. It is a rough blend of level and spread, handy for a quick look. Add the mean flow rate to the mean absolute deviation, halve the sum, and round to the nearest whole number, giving 63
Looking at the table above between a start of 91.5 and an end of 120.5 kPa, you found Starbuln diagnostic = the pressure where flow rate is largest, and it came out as 92 kPa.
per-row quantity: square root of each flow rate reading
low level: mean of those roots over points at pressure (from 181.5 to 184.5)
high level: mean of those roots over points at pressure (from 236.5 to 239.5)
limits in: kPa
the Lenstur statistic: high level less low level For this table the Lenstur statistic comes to -2.5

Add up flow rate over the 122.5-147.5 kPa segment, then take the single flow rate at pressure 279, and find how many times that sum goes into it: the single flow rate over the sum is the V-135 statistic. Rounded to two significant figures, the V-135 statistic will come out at 0.053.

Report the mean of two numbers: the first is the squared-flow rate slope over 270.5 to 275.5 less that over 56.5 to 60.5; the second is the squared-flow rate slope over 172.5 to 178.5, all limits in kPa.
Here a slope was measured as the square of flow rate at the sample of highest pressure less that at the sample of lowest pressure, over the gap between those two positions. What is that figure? 515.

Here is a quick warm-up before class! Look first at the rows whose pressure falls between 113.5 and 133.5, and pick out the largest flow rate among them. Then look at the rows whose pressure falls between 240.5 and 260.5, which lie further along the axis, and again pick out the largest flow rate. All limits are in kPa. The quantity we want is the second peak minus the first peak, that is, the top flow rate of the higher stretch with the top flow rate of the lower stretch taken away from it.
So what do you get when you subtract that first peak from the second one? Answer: 46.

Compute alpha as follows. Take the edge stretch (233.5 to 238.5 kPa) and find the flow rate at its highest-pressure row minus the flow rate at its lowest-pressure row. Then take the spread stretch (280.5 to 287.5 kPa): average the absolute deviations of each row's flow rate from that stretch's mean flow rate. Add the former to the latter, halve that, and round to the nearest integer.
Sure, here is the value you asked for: 1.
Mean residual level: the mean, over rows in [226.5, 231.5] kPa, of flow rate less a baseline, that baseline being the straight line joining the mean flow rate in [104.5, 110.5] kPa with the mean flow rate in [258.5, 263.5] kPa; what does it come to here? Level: 19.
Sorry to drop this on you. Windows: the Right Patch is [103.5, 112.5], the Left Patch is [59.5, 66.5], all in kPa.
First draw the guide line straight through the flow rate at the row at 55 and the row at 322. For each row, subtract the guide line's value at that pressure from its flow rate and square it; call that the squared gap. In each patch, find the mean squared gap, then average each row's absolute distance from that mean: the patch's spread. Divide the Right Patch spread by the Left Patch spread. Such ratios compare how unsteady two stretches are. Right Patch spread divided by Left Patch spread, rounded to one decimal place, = 8.0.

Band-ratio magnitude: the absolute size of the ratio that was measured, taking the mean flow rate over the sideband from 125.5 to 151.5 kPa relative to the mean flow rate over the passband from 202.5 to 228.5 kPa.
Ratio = 0.78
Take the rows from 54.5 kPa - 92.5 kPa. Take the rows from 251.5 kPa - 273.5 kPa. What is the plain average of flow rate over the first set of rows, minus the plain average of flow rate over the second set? 15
